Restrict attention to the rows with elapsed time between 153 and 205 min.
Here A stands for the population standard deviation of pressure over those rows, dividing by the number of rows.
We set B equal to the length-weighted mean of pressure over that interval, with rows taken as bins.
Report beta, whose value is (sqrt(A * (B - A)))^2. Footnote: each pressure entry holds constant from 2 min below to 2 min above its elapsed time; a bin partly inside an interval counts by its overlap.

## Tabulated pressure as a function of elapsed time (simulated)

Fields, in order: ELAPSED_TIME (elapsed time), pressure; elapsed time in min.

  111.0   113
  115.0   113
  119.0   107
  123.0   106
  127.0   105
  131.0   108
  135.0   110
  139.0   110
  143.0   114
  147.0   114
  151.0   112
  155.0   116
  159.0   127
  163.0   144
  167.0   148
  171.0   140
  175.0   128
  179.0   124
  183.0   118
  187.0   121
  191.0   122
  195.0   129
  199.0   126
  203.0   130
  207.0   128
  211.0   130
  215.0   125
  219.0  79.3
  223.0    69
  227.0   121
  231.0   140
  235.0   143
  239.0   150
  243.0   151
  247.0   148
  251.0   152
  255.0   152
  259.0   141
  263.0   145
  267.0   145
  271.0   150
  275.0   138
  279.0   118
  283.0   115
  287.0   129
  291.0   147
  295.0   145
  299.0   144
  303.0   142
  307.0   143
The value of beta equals 1121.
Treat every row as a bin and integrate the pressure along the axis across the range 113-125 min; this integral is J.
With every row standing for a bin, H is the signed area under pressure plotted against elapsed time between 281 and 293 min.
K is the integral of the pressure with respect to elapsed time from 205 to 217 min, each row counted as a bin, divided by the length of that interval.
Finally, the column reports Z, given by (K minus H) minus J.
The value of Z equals -2740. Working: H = 1564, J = 1304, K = 128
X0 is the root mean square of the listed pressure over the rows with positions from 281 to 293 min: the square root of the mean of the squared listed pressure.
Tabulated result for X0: 131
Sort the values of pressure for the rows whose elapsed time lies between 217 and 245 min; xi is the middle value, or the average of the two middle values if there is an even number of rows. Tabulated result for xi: 140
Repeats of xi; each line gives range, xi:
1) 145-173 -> 127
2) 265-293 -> 138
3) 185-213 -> 128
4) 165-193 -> 124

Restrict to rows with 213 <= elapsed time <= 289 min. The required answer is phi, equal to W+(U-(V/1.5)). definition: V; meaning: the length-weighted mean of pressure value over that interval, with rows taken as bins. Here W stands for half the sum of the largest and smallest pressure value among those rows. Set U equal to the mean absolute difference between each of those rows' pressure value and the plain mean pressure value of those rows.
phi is 40.2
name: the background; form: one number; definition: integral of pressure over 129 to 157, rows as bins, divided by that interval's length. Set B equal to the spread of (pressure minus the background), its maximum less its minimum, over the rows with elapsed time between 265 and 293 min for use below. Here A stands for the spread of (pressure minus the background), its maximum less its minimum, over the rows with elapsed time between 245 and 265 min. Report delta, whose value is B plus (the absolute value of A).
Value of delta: 46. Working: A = 11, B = 35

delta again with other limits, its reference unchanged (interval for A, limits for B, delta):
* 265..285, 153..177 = 67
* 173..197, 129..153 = 17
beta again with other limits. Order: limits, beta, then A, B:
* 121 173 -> 1521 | 14.5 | 120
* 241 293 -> 1556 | 12.1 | 141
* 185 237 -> 2065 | 20.8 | 120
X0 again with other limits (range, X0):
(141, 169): 126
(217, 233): 106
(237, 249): 150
